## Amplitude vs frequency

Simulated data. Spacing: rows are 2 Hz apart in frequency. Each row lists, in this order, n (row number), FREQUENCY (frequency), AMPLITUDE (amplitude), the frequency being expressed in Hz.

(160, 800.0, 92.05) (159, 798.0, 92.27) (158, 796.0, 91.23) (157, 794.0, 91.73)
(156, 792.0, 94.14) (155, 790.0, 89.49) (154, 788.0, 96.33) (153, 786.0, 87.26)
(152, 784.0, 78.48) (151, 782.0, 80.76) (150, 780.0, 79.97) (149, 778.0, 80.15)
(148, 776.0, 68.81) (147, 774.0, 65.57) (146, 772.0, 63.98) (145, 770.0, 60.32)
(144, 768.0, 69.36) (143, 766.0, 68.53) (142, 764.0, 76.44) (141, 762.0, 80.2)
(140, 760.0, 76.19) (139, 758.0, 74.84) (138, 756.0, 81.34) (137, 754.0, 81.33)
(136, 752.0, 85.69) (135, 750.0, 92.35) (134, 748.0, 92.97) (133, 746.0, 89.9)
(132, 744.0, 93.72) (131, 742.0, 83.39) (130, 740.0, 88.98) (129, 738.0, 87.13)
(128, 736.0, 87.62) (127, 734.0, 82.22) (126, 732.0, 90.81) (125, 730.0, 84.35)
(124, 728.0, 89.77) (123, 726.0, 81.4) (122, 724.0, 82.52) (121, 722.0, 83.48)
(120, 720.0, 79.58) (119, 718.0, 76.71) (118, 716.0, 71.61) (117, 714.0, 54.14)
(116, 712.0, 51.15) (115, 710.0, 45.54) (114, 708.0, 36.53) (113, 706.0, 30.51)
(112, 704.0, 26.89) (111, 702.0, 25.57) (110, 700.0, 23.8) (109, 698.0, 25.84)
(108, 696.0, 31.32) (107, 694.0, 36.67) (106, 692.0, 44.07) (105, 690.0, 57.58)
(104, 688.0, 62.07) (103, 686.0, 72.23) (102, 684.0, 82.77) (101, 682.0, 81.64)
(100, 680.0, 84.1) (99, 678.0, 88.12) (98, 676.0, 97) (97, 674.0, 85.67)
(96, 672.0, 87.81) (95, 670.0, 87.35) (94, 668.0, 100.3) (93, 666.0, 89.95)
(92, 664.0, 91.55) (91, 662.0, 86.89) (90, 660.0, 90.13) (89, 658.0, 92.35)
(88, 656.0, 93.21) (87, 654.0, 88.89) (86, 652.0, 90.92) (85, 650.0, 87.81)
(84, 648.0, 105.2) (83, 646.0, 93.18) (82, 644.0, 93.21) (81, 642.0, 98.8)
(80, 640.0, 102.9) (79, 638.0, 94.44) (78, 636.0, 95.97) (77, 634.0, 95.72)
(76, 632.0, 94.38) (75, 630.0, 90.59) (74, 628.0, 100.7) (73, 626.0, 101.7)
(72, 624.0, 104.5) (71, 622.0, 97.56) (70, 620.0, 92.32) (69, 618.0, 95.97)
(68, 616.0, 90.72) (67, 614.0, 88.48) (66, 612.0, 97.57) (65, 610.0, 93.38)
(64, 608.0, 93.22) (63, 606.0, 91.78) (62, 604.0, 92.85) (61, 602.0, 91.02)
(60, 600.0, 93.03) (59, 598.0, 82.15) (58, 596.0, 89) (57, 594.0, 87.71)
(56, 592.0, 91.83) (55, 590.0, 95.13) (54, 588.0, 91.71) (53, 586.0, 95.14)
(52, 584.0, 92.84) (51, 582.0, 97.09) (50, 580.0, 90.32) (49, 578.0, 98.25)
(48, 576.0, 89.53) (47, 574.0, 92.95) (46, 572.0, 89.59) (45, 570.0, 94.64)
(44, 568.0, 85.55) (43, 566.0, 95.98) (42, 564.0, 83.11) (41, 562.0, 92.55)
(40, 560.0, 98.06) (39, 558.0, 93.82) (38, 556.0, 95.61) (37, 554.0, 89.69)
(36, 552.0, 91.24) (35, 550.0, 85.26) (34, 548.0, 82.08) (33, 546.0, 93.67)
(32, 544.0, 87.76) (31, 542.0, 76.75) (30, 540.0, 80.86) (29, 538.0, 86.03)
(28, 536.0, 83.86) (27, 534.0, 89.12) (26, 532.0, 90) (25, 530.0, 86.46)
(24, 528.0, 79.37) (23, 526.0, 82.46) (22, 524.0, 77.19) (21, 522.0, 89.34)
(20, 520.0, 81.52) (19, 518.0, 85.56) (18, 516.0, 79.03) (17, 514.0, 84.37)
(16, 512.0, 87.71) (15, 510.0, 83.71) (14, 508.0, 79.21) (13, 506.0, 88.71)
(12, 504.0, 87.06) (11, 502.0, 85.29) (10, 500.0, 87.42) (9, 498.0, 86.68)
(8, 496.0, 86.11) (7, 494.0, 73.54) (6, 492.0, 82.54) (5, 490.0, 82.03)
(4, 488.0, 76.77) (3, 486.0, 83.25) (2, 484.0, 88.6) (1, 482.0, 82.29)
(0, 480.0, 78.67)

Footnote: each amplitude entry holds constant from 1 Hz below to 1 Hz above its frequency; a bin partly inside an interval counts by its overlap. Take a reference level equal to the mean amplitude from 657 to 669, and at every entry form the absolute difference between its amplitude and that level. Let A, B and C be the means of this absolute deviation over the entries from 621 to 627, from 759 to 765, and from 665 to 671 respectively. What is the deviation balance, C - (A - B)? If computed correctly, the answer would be 10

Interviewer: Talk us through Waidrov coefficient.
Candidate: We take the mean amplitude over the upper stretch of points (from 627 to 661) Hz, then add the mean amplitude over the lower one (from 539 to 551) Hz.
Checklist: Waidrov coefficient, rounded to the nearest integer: 179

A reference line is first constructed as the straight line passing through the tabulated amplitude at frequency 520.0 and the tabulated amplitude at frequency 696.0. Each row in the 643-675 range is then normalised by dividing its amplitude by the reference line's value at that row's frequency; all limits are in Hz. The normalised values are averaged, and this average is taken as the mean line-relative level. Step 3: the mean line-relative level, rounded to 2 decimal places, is 2.19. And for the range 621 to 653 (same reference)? 2.01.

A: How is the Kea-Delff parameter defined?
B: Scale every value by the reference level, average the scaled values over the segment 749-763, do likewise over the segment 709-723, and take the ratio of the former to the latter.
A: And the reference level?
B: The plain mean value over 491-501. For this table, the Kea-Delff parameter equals 1.24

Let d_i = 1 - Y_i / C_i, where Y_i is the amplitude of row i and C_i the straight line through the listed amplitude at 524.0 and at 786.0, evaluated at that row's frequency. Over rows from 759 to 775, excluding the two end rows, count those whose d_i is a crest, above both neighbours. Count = 2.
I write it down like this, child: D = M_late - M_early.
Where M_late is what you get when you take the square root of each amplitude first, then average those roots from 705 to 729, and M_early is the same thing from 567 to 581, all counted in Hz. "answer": -1.6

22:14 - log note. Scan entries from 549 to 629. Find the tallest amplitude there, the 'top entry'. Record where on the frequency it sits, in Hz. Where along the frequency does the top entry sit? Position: 624.0 Hz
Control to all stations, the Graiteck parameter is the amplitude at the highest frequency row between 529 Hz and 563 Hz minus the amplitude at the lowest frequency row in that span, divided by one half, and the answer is 12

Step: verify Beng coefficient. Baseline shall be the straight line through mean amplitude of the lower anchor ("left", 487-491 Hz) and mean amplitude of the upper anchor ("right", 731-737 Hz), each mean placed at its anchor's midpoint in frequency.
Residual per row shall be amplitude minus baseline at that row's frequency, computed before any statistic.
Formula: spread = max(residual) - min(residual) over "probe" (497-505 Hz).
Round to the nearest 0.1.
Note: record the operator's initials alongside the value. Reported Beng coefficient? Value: 2.2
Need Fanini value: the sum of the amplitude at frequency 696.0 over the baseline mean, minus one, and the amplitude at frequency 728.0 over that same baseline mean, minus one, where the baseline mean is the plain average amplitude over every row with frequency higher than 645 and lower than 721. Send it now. -0.3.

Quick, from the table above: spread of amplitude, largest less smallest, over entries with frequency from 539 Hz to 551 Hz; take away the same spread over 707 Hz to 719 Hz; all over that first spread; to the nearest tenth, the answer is -1.4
